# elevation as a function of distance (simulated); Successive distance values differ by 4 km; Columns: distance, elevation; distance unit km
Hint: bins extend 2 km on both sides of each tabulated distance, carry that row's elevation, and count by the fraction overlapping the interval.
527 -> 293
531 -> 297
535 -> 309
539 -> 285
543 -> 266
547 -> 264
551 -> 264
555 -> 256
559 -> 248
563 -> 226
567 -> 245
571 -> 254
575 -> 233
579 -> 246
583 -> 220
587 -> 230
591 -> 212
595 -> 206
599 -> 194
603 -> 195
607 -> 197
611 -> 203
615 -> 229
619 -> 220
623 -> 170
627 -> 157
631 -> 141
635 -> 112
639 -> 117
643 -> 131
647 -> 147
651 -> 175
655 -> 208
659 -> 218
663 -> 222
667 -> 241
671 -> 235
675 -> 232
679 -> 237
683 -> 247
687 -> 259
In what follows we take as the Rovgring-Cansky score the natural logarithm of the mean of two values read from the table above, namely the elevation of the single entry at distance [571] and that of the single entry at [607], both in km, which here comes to 5.42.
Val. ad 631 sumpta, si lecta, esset 141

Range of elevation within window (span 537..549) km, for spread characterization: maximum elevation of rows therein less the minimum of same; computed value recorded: 21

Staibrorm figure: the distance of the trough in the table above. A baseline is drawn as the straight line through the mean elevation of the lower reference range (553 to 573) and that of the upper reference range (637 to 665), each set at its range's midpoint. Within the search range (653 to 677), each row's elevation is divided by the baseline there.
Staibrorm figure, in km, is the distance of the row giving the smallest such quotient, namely 655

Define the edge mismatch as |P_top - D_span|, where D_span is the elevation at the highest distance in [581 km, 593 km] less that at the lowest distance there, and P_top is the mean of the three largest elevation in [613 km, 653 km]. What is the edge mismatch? 216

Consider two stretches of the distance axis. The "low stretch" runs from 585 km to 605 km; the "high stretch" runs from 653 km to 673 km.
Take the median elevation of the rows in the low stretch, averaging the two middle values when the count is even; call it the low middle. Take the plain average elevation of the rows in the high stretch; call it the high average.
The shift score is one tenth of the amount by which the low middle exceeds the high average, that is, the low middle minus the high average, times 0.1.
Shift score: -2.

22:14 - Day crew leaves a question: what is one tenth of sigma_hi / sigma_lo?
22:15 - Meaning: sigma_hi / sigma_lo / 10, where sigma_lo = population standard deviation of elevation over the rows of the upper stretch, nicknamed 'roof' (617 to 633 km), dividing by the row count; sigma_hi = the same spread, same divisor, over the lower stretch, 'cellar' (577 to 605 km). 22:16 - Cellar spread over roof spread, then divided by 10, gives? 0.06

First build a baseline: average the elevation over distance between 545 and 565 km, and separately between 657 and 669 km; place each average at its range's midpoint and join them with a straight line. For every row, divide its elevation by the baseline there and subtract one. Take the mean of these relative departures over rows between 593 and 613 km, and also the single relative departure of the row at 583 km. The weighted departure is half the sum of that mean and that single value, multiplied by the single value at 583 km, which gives 0.014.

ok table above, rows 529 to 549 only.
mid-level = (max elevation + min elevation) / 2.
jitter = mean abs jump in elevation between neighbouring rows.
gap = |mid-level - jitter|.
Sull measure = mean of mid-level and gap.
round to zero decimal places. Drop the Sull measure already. 279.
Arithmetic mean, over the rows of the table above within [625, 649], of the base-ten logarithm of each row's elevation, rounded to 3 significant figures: 2.12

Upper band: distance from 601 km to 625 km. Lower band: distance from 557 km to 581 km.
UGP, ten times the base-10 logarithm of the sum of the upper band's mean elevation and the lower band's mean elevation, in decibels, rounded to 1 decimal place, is 26.5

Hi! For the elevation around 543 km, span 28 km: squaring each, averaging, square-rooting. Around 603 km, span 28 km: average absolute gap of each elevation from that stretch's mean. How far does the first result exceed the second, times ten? 2689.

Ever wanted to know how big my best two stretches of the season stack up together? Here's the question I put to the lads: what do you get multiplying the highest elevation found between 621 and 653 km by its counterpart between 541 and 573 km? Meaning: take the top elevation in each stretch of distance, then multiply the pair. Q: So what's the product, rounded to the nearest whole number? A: 46550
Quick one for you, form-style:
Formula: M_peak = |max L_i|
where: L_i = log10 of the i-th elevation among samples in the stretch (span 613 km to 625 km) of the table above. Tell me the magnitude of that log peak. 2.36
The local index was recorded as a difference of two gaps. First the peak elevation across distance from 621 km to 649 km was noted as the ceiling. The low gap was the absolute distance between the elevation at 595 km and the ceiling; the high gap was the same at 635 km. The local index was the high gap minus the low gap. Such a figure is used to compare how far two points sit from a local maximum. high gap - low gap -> 22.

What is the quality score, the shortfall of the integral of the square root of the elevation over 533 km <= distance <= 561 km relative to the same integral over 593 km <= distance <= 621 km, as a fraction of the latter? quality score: -0.14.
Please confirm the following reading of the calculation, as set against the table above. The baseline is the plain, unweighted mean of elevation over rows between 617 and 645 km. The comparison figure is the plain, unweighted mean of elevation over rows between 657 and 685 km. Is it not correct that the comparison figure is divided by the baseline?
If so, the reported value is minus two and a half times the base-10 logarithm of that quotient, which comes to -0.5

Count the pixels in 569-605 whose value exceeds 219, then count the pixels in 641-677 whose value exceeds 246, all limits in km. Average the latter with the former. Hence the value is 2.5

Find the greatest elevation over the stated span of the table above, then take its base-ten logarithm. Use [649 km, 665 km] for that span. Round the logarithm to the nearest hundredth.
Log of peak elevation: 2.35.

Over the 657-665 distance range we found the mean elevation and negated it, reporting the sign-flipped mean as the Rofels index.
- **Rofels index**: -220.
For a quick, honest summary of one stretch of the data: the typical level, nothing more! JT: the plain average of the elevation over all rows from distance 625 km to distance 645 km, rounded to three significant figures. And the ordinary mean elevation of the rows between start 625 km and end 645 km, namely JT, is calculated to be 132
